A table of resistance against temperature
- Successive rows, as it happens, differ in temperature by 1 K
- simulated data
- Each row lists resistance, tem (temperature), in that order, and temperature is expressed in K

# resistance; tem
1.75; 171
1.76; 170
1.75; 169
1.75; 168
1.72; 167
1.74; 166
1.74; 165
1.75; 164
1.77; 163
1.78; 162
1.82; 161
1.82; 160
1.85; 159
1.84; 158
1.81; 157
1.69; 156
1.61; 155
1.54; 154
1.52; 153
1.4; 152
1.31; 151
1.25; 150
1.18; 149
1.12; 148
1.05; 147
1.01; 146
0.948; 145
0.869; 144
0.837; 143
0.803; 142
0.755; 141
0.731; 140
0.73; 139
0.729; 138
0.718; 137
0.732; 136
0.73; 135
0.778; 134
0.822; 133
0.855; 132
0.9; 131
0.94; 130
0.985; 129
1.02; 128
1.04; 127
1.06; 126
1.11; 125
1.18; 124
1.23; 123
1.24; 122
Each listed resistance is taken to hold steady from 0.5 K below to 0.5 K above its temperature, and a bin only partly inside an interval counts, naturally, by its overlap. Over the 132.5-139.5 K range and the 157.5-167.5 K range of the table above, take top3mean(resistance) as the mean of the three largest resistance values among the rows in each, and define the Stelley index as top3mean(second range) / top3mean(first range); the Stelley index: 2.36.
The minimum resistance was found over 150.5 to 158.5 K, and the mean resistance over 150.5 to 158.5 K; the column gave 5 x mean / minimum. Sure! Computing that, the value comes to 6.1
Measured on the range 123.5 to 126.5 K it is 5.3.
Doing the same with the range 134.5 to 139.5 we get 5.1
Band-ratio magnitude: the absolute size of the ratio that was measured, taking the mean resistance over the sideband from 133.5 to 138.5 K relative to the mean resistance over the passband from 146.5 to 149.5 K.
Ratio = 0.66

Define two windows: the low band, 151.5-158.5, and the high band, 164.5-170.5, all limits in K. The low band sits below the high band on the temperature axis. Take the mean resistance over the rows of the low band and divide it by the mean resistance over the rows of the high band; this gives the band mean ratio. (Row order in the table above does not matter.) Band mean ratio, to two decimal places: 0.93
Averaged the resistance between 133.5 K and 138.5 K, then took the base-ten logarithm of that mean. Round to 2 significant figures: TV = -0.13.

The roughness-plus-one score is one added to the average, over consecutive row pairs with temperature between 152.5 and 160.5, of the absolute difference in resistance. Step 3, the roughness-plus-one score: 1.05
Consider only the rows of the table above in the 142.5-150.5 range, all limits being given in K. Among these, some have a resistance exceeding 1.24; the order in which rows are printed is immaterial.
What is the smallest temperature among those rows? 150 K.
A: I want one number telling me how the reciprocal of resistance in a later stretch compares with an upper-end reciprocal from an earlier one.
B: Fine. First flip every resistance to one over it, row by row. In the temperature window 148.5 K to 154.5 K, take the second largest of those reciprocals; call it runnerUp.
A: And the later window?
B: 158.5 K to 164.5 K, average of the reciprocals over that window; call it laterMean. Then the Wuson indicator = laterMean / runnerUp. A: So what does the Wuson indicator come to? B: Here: 0.70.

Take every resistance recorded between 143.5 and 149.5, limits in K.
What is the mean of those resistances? 1.03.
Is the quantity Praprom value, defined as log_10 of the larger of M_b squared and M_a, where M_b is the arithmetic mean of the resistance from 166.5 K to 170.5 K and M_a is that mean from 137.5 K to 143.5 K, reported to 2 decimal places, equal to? 0.48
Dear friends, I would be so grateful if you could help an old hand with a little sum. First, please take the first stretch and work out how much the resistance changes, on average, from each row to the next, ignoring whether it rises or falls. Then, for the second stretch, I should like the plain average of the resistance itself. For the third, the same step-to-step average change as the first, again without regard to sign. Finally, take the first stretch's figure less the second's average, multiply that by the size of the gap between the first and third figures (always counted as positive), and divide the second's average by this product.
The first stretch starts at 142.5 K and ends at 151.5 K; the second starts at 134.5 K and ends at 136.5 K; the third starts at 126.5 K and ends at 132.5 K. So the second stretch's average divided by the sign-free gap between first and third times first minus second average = -49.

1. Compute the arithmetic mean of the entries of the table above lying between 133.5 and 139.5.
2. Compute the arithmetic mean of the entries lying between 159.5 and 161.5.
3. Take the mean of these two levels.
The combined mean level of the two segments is 1.28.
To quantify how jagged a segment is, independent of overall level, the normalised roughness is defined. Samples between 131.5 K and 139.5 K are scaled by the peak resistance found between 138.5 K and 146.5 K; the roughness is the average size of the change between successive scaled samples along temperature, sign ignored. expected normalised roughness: 0.022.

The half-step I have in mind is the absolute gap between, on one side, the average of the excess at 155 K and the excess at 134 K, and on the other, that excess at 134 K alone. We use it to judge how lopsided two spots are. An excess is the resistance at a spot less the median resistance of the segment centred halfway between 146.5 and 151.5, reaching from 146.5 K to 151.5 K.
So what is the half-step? 0.416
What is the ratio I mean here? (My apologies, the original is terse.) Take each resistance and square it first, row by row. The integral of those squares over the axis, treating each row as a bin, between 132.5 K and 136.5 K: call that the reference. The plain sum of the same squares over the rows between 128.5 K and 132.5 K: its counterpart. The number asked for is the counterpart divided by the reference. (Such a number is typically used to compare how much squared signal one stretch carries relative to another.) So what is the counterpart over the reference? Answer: 1.4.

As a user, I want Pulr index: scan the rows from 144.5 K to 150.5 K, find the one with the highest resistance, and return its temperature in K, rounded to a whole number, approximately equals 150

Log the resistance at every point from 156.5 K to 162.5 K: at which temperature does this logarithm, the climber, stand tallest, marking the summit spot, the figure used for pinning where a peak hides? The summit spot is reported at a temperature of 159 K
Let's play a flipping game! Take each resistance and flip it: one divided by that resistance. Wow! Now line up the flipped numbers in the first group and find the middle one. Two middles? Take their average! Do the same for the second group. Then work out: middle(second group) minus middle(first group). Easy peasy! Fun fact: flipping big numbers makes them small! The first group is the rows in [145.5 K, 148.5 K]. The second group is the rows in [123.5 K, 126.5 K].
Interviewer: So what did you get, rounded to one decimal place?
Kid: -0.1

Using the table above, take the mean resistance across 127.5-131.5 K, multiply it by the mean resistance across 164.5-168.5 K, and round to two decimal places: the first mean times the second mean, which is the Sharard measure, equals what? 1.67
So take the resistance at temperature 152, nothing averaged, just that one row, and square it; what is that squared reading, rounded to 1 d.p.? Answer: 2.0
